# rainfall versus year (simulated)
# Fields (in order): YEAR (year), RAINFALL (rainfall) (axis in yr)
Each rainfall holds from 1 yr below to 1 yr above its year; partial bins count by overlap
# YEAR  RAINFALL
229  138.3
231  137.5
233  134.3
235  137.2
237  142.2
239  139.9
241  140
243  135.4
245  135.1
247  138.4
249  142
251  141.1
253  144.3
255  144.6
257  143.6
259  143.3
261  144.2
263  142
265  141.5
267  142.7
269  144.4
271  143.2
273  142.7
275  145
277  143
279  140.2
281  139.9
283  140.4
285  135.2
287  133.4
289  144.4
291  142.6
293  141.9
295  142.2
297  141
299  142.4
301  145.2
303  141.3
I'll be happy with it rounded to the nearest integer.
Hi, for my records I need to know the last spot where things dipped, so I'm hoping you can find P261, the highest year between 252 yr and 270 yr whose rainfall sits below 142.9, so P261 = 267 yr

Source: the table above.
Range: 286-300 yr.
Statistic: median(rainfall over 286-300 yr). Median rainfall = 142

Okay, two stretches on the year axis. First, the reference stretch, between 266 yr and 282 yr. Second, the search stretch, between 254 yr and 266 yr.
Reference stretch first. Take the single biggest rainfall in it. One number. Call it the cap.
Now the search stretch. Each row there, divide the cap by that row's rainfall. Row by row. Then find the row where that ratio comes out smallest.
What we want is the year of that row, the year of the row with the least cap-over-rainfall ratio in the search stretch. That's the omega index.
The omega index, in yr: 255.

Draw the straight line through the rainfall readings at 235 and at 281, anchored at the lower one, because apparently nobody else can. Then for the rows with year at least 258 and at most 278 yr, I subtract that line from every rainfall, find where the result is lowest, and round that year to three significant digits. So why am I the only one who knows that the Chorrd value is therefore 265 yr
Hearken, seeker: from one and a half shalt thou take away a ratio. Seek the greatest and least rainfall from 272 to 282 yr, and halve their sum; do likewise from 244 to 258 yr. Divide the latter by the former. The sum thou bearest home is 0.518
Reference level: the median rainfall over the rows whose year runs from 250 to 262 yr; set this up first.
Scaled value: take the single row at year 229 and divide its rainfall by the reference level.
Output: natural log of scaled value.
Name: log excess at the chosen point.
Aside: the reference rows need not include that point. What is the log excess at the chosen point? -0.040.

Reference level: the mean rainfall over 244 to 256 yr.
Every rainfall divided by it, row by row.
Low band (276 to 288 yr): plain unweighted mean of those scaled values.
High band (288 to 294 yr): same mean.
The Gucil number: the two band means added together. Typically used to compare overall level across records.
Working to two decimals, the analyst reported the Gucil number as 2.00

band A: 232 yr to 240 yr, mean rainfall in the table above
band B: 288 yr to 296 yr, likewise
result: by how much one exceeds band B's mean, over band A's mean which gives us -1.02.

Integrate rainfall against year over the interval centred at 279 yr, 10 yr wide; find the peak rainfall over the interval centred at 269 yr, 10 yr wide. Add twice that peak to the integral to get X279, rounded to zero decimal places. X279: 1706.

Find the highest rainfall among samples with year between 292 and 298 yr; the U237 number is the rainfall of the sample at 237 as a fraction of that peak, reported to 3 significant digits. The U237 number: 1.00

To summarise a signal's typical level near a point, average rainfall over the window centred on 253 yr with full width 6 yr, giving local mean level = 143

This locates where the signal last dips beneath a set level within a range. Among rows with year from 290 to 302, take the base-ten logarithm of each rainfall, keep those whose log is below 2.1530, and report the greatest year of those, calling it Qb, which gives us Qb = 297 yr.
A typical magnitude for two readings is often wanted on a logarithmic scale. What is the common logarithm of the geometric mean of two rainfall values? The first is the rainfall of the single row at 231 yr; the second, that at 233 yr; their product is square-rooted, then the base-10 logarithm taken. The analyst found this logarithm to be 2.133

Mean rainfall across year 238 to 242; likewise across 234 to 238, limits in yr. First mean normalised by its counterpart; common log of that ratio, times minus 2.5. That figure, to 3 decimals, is -0.002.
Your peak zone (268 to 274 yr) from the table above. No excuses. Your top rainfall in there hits 144.4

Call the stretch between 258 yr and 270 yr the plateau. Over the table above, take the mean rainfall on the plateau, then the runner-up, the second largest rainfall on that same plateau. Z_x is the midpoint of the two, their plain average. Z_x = 144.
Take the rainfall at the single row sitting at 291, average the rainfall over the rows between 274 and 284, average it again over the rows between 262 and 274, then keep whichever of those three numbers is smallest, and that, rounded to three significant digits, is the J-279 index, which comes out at 142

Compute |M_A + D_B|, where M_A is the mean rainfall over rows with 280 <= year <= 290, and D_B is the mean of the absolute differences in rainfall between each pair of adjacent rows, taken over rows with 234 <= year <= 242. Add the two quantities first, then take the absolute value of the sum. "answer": 141.1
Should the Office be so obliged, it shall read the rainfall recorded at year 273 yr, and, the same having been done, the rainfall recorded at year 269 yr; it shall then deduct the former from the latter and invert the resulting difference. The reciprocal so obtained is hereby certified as 0.59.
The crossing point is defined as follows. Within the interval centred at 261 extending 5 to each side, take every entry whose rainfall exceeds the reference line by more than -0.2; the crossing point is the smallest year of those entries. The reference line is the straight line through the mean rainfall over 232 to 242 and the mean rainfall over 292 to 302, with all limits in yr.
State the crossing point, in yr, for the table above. 257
